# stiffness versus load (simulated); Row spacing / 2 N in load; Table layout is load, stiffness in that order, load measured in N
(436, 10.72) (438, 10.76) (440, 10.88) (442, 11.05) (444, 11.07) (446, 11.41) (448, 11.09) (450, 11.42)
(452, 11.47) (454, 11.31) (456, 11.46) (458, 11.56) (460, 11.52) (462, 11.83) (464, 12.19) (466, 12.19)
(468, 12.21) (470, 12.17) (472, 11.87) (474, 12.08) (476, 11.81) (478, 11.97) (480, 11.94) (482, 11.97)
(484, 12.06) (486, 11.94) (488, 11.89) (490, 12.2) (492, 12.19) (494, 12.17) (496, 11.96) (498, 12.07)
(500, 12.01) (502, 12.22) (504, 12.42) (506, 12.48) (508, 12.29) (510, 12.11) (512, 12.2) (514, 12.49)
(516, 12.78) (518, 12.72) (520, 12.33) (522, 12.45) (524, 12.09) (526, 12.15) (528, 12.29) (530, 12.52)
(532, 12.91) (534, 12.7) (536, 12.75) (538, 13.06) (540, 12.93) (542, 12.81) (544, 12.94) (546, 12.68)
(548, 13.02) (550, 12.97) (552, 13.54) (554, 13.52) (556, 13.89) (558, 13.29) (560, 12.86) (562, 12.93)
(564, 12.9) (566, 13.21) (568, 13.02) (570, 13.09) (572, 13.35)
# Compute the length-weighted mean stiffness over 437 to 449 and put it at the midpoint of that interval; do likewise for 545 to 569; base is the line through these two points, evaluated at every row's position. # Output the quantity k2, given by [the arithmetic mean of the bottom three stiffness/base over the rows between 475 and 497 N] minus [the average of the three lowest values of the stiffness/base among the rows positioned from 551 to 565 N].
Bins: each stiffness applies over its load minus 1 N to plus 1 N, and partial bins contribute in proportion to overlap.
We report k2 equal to 0.03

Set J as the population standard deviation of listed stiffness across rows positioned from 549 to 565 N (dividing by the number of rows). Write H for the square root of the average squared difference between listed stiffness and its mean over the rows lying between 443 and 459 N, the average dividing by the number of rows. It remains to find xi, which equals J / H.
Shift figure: 2.1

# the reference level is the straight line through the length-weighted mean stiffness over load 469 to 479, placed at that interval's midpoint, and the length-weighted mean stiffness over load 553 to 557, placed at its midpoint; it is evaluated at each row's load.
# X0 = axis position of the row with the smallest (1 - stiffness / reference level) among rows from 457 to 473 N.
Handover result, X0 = 464 N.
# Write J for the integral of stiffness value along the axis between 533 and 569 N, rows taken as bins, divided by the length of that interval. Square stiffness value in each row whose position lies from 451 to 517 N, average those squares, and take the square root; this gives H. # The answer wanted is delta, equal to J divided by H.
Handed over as 1.08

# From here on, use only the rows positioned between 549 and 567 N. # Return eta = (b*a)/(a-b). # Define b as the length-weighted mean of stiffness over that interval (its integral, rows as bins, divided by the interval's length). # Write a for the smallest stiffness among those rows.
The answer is -455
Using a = 12.86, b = 13.2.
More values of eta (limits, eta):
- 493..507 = -634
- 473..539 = -309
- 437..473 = -162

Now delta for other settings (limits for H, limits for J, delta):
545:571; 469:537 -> 0.93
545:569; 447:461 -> 0.87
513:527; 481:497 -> 0.97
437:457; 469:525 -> 1.09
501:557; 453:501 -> 0.94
